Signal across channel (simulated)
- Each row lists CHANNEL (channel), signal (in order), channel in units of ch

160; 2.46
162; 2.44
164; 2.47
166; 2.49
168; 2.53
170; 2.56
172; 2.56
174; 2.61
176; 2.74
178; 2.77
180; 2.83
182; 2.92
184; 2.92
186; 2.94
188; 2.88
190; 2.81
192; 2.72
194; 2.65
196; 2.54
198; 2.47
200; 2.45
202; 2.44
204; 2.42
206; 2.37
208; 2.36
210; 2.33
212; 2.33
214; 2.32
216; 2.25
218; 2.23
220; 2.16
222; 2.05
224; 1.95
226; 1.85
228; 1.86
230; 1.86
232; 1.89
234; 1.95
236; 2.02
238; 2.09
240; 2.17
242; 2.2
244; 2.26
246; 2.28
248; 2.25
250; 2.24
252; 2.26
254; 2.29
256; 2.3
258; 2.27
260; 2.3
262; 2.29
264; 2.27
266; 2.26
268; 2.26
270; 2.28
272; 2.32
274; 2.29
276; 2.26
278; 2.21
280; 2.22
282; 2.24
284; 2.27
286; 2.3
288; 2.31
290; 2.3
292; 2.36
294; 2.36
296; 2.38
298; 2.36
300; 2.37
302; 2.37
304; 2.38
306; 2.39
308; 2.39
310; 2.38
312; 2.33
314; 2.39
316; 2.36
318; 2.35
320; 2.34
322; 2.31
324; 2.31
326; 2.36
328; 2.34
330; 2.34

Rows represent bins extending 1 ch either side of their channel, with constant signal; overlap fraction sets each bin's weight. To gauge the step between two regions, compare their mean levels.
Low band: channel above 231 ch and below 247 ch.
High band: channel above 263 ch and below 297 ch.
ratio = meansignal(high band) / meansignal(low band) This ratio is 1.09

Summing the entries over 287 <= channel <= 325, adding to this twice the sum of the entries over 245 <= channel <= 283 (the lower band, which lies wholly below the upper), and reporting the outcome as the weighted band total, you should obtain 131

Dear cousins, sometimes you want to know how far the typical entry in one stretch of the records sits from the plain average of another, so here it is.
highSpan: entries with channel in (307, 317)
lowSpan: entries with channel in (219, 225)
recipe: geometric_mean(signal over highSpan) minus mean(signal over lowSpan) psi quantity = 0.32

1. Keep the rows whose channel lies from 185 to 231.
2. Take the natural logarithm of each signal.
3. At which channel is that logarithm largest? 186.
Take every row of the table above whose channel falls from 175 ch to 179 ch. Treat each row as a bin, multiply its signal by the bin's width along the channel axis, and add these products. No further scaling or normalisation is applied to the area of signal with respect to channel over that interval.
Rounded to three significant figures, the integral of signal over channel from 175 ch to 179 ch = 11.0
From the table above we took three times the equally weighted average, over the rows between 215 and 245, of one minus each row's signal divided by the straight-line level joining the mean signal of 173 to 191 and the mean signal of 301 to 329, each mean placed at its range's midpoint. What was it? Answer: 0.68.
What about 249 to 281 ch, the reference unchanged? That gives 0.31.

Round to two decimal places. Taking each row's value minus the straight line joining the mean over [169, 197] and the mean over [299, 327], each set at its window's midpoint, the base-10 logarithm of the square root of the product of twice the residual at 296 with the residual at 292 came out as -1.22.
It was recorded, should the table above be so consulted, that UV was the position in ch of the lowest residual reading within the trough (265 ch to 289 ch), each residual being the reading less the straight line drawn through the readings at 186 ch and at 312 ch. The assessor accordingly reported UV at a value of 266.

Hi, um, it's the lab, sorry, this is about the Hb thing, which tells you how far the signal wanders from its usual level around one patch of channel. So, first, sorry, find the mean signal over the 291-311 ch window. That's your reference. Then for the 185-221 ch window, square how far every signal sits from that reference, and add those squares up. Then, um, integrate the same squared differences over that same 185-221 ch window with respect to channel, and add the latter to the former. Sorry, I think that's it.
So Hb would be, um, 3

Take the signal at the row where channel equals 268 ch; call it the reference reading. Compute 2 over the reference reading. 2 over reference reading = 0.88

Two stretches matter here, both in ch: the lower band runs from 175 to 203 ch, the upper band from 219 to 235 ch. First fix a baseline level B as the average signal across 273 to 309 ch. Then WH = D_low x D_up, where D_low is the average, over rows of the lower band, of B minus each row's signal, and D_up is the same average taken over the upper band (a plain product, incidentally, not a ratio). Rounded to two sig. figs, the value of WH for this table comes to -0.15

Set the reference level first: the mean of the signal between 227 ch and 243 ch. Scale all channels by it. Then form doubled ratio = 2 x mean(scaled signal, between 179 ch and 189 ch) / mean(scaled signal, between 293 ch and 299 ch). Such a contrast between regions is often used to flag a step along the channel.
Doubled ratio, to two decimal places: 2.45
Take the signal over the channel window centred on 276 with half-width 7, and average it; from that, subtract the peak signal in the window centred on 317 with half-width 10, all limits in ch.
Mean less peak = -0.13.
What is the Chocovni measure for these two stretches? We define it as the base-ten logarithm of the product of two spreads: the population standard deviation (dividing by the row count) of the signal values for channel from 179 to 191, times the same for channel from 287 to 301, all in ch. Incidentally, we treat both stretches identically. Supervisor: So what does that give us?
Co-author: -2.9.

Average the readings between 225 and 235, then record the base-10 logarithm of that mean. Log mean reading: 0.275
